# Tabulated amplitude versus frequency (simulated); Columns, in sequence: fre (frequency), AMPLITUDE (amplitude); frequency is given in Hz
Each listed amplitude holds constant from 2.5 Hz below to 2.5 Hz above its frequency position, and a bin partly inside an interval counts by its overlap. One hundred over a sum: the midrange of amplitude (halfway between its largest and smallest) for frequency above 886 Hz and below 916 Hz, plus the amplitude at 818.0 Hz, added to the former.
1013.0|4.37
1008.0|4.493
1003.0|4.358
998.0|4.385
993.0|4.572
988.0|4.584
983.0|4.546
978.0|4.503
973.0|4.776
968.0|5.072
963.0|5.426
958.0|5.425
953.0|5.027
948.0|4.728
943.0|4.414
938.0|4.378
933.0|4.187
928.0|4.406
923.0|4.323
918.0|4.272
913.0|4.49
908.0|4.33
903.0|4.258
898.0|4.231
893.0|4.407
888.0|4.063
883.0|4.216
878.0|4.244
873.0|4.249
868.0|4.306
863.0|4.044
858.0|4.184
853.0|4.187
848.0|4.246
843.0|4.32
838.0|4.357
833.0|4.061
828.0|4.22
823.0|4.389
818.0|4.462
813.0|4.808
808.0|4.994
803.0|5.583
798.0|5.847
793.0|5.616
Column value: 11.4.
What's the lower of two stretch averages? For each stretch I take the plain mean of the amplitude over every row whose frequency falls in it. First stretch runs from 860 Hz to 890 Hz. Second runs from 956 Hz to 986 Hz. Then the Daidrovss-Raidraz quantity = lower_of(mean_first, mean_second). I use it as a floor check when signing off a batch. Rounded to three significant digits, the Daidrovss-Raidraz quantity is 4.19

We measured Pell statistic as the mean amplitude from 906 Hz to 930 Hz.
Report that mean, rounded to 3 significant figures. 4.36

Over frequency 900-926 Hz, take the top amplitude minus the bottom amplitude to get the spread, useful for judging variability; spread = 0.23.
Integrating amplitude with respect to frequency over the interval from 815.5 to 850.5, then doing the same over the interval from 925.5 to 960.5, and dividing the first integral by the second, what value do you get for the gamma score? 0.92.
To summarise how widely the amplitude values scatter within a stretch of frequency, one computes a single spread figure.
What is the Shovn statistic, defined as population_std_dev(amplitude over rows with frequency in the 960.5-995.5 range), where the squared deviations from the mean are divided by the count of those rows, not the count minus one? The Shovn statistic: 0.32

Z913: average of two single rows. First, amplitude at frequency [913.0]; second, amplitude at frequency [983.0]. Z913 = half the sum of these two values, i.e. 4.5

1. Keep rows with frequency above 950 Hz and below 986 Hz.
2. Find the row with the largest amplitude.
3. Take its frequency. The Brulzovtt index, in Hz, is 963.0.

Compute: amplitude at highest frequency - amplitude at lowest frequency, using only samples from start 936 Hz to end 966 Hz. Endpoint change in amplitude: 1.0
